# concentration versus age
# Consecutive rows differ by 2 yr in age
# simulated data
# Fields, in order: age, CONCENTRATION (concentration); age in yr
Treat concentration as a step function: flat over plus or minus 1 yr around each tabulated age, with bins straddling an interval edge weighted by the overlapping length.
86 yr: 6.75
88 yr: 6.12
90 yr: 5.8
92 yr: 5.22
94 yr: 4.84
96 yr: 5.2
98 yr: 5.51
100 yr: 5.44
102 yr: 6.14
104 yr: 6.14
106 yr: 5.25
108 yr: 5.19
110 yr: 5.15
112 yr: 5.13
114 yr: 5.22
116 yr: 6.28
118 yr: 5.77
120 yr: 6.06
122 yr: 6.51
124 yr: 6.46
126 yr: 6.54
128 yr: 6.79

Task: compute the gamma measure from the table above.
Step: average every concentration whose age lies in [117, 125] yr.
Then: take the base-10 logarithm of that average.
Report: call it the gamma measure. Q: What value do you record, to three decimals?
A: 0.792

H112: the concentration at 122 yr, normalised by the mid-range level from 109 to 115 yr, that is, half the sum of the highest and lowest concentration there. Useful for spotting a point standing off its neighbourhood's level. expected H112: 1.26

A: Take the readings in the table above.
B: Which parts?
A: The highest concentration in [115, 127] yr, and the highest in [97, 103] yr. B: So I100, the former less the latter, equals 0.4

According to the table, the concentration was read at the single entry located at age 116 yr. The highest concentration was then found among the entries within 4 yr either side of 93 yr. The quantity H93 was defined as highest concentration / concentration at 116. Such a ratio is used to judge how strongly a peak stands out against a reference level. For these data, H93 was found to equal 0.92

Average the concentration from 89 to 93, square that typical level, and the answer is 30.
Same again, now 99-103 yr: 34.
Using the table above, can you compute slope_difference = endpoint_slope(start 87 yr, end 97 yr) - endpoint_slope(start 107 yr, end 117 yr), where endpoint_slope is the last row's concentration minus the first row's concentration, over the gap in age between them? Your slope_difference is -0.25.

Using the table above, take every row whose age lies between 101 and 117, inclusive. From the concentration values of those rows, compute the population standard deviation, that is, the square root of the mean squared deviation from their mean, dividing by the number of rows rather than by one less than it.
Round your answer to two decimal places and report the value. 0.49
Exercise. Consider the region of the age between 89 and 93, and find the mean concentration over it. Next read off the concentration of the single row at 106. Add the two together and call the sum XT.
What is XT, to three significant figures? 10.8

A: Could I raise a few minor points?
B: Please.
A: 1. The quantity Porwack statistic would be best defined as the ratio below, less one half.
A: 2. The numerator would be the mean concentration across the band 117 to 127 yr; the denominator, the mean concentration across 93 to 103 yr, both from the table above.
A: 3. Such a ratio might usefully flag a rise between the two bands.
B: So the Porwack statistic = 0.655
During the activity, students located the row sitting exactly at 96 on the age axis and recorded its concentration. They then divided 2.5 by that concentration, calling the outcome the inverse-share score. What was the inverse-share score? 0.481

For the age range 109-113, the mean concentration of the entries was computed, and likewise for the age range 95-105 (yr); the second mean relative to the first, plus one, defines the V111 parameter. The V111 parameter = 2.11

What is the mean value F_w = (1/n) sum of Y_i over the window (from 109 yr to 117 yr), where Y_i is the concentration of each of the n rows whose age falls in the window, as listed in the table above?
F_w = 5.4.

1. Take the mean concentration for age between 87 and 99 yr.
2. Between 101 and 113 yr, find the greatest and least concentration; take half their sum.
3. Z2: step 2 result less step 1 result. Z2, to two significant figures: 0.19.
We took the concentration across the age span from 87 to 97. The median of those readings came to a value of 5.220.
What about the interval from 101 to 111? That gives 5.250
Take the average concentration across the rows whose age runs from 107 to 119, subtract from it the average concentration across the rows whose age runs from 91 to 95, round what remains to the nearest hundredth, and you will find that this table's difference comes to 0.43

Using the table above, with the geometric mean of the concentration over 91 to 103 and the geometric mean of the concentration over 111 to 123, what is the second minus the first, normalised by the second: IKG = 0.074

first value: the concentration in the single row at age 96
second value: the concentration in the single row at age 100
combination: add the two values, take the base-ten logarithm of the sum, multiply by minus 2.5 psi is -2.57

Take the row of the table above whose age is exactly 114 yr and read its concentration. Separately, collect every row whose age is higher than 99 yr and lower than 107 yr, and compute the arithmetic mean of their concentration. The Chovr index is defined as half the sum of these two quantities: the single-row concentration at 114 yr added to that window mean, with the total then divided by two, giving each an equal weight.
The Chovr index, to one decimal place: 5.5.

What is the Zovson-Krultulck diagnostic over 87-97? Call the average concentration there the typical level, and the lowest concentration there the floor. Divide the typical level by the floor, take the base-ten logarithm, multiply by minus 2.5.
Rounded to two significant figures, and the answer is -0.13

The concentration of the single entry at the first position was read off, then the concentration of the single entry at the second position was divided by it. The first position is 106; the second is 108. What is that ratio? 0.99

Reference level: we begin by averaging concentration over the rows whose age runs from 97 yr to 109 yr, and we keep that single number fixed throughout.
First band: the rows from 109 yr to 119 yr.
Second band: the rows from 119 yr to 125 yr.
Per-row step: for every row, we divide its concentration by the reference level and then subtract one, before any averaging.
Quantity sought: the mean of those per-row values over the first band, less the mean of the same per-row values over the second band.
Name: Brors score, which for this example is -0.15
